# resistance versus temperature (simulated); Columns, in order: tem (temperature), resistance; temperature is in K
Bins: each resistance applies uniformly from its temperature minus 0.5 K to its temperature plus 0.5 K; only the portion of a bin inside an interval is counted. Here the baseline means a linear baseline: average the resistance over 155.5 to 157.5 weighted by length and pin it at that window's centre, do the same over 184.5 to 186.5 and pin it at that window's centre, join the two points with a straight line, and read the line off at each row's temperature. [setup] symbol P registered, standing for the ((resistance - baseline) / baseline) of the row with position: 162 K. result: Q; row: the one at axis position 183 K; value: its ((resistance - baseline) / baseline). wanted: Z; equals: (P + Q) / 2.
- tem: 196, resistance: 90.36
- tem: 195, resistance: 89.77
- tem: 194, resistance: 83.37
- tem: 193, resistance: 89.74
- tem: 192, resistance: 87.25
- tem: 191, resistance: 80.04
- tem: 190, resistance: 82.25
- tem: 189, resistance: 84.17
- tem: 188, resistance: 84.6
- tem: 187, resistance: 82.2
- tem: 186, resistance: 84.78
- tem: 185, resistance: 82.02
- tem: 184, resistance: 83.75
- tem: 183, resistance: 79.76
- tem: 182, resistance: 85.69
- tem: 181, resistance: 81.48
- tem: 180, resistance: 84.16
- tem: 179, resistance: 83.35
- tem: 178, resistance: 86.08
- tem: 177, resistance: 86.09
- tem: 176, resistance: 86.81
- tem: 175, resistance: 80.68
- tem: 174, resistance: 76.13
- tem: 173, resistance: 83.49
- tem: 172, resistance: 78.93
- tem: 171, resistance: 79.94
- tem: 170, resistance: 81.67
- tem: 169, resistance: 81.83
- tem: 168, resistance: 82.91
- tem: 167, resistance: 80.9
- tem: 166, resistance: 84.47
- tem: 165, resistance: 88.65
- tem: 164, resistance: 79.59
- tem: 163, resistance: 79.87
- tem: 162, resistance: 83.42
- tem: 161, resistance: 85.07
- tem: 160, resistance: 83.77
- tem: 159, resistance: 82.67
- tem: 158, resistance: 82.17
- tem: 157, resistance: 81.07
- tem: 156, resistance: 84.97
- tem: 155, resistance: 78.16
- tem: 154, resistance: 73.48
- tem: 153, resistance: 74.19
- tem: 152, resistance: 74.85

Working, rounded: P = 0.00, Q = -0.043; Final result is -0.020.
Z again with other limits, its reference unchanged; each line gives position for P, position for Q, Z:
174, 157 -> -0.055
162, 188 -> 0.009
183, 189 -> -0.017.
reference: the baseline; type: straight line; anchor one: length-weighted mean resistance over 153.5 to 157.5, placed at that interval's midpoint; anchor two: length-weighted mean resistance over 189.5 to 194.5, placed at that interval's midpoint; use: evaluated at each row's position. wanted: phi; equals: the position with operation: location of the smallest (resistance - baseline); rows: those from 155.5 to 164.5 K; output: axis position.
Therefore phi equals 164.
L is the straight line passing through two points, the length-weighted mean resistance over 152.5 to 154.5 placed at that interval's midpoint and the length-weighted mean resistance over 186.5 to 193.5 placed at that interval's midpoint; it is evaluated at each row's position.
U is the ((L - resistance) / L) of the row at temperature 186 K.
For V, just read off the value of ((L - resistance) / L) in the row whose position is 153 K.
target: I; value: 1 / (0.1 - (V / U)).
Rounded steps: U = -0.019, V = -0.01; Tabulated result -4.0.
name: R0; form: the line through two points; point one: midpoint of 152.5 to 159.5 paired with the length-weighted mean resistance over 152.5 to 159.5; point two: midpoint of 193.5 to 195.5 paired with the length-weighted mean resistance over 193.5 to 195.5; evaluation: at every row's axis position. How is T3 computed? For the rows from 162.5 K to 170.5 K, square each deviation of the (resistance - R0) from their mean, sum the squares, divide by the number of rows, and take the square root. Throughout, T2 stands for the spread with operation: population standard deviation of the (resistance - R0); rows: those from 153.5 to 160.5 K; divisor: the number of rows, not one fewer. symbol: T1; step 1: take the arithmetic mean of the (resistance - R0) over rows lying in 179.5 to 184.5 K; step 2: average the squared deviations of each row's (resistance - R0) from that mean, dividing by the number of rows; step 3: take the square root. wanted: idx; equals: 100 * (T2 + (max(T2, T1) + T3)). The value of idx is 952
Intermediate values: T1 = 2.2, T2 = 3.4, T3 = 2.8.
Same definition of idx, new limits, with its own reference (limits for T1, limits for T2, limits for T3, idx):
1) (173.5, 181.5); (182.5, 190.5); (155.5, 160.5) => 607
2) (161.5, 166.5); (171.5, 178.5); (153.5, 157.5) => 1117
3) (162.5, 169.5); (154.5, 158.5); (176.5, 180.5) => 665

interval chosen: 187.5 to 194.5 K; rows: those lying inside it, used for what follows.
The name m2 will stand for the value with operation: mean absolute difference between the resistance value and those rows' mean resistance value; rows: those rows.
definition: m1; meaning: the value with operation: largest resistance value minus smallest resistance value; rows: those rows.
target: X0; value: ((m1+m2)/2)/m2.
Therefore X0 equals 2.59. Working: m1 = 9.7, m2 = 2.3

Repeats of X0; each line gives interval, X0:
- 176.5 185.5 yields 2.33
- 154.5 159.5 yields 2.44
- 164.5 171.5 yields 2.59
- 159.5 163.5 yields 2.14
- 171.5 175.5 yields 2.12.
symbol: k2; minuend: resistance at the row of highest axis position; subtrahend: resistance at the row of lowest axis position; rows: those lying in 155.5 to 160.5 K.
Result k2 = -1.2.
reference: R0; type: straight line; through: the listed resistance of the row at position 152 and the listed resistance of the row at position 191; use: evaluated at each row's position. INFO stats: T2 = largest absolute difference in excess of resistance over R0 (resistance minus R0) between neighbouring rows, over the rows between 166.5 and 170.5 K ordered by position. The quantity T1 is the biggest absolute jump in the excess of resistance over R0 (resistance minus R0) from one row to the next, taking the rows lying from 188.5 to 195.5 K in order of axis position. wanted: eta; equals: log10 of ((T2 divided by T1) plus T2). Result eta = 0.33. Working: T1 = 7.1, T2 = 1.9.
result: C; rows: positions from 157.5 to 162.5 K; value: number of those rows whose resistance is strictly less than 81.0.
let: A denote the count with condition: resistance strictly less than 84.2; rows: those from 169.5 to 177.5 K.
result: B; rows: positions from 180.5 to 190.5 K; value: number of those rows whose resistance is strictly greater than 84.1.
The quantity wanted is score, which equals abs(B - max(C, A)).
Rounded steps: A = 6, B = 4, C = 0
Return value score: 2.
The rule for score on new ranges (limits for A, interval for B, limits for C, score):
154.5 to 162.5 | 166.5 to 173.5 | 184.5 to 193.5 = 6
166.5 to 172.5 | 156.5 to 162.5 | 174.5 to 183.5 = 5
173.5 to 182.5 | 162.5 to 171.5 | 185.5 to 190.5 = 3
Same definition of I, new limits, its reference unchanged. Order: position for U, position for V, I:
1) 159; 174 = 1.8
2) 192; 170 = -0.8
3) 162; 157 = -1.3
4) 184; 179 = -0.5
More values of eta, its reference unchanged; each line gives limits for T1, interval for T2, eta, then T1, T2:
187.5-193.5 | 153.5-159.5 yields 0.88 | 7.1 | 6.7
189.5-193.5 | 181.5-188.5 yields 0.84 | 7.1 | 6.1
